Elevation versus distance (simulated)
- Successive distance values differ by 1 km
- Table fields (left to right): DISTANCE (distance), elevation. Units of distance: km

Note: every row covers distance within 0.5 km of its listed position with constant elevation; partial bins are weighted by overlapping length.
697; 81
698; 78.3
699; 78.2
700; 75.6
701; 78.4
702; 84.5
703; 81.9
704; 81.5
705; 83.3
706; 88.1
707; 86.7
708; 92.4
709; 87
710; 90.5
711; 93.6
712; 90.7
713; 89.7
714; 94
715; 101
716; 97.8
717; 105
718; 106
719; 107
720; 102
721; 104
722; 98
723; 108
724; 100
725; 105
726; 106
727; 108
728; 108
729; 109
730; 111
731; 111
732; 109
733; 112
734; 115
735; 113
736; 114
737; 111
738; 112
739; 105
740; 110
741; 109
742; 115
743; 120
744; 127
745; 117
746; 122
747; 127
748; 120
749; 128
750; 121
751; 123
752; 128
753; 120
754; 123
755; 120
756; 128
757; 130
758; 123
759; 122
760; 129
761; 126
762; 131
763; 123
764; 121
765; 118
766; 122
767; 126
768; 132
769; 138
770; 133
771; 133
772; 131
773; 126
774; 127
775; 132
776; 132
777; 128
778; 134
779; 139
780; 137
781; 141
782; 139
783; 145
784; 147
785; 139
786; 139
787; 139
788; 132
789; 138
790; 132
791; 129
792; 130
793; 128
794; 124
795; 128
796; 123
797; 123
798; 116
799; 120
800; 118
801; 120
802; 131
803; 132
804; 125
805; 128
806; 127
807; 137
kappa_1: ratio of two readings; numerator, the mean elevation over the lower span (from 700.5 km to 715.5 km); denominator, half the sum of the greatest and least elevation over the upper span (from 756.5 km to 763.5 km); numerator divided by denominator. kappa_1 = 0.70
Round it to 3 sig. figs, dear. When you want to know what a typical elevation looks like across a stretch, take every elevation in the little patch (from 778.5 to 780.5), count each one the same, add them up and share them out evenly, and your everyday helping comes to 138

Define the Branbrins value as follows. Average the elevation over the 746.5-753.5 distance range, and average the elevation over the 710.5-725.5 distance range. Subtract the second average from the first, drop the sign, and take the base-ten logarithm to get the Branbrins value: 1.4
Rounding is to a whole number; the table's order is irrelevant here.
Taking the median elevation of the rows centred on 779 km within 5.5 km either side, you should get 137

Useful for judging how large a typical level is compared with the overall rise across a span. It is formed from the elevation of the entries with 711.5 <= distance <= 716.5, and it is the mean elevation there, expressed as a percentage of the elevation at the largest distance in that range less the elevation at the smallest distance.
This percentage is 1333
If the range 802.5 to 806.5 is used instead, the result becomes -2560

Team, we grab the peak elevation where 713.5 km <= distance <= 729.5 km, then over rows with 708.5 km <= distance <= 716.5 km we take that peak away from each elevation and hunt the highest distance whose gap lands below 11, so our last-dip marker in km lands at 716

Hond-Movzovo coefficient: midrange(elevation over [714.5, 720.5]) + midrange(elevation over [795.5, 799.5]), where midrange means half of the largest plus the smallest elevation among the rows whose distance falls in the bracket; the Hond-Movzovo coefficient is 222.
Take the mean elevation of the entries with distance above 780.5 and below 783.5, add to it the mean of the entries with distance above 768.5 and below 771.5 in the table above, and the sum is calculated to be 276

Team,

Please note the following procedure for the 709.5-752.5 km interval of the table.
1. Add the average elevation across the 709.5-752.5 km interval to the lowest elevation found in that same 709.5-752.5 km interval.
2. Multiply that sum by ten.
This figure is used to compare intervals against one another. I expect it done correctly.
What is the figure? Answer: 1991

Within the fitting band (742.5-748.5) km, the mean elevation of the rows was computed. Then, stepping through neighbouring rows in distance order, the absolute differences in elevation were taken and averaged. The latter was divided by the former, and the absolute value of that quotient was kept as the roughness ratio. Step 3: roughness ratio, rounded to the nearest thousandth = 0.056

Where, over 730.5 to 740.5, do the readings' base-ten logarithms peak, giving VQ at 734 km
